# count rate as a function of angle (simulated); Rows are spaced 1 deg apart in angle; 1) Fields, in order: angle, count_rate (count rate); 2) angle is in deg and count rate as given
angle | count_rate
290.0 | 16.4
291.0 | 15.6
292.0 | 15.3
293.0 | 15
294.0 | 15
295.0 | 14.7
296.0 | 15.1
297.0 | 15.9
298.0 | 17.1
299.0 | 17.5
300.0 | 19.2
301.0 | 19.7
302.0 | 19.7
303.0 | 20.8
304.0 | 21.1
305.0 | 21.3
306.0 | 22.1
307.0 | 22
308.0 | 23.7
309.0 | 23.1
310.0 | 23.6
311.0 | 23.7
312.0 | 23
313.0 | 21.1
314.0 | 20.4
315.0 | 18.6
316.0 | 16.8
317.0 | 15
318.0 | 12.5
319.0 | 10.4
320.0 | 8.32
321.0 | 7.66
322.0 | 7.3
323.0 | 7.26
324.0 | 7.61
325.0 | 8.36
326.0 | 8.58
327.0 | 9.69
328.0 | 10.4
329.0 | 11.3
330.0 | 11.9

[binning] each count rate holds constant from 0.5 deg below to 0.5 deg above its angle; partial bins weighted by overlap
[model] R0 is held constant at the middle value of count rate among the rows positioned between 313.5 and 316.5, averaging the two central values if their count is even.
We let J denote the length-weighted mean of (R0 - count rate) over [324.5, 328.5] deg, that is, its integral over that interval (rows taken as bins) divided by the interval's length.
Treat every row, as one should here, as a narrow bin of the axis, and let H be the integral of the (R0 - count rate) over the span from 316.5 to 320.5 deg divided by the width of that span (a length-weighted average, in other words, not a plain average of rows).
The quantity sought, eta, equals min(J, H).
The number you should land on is 7.0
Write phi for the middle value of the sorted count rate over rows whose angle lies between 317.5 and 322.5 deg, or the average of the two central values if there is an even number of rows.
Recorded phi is 8.3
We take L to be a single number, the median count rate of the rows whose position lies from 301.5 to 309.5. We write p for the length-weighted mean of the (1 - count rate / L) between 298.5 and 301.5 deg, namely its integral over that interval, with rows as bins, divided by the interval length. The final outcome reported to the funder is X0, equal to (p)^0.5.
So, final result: 0.36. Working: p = 0.13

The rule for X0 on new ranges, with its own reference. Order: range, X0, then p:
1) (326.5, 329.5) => 0.72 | 0.52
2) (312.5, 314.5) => 0.20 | 0.04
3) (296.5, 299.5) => 0.47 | 0.22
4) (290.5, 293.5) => 0.54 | 0.29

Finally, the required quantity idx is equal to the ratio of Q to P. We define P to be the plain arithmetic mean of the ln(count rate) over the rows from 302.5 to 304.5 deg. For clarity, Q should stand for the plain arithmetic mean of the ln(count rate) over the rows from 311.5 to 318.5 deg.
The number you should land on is 0.95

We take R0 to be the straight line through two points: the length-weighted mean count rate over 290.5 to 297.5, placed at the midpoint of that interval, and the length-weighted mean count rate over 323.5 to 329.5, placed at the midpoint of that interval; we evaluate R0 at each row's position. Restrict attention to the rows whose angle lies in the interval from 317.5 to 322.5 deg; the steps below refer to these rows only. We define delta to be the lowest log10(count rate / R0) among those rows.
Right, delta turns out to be -0.14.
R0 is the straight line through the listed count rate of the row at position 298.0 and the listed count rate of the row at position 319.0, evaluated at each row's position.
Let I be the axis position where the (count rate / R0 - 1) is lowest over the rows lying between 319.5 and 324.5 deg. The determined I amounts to 322.0 deg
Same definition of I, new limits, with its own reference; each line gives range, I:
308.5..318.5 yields 318.0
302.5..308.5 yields 303.0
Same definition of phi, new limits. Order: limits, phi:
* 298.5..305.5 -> 19.7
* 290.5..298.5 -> 15.2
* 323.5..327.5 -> 8.5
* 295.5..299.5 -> 16.5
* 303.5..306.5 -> 21.3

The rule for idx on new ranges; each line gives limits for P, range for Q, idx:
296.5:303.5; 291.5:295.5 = 0.93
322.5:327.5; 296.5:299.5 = 1.34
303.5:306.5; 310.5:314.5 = 1.01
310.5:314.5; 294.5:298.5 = 0.89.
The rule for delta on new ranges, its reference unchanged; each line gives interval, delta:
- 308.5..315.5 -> 0.21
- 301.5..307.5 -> 0.16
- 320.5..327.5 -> -0.14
